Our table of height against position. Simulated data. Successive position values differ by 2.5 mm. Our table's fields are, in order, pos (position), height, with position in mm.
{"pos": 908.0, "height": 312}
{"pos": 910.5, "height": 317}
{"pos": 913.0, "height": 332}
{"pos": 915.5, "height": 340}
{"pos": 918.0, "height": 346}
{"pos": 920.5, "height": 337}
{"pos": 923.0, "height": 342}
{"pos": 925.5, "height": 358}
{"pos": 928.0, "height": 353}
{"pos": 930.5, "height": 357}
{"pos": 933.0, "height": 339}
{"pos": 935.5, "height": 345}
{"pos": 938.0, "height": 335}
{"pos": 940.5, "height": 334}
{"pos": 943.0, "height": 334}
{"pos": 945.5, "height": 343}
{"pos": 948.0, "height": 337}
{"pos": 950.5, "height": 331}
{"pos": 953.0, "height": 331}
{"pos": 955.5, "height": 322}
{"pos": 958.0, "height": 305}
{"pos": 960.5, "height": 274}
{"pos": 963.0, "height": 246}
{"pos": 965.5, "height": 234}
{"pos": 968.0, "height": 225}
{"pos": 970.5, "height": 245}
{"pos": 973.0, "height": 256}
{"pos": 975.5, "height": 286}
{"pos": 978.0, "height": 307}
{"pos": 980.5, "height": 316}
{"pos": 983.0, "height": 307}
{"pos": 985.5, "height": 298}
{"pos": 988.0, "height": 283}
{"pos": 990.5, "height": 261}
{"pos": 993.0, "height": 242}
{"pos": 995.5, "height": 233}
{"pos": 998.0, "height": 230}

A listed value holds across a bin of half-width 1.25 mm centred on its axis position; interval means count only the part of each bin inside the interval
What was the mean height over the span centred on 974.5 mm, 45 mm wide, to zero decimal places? 276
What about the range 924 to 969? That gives 317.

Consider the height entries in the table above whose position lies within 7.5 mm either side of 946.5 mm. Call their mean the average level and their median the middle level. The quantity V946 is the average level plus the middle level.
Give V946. 669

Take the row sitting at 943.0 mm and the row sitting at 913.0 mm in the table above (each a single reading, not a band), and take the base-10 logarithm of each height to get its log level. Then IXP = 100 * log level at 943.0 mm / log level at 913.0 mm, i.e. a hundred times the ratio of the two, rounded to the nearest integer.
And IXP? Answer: 100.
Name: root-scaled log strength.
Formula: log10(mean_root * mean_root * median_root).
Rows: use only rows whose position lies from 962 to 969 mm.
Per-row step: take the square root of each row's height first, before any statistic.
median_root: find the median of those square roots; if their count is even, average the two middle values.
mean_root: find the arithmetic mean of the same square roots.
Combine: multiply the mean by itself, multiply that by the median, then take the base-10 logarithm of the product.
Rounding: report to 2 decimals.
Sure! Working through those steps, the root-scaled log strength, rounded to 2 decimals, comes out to 3.56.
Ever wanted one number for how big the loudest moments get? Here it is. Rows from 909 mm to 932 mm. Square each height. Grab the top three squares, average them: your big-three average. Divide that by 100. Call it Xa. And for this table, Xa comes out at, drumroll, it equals 1267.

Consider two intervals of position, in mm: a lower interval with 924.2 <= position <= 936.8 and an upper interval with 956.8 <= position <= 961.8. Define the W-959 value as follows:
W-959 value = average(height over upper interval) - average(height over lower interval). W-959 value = -61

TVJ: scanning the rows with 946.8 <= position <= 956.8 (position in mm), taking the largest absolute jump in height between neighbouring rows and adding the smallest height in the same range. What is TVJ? 331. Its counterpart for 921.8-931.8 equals 358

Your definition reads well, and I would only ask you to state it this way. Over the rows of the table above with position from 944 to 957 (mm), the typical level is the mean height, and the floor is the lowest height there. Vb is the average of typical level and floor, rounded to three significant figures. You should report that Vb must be 327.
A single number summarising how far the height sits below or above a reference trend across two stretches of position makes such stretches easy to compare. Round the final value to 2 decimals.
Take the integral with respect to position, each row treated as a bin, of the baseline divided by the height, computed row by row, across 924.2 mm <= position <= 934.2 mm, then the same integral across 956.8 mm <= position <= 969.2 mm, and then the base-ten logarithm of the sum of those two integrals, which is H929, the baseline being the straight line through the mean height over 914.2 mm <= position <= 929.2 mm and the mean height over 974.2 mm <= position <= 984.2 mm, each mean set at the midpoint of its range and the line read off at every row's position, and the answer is 1.40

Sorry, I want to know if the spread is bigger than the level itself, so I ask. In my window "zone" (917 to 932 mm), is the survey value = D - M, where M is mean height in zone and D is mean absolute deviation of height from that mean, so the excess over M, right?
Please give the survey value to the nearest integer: -342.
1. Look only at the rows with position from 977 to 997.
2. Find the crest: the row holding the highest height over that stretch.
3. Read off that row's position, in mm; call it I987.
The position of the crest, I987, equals 980.5 mm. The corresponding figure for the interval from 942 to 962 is 945.5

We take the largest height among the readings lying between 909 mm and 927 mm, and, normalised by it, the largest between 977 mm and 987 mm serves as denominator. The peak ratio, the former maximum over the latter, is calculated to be 1.13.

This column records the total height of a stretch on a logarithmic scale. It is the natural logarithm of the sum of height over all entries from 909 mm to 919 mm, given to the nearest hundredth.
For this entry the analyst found 7.20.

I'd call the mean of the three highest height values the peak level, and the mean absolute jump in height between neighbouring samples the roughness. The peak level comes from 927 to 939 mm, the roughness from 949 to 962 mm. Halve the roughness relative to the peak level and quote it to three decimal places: 0.020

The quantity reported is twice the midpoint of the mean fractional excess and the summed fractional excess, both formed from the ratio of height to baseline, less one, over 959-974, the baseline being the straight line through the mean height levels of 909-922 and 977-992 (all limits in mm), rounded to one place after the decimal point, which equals -1.3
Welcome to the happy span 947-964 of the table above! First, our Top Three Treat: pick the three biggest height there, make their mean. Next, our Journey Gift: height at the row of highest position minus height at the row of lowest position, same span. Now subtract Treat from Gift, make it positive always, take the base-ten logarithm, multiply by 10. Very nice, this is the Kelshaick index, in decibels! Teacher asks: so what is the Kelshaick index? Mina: 26.3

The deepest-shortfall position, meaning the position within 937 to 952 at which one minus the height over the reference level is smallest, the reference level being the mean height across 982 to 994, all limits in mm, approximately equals 945.5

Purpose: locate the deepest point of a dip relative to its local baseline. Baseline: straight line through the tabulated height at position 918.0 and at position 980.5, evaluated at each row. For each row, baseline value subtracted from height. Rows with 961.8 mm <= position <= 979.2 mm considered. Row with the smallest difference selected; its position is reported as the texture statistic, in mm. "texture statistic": 968.0 mm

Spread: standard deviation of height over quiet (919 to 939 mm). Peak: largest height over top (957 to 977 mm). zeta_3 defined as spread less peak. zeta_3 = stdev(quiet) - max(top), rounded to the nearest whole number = -296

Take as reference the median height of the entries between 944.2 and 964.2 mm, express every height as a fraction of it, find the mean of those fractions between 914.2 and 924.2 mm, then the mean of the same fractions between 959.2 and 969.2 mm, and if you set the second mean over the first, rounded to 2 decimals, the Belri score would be 0.72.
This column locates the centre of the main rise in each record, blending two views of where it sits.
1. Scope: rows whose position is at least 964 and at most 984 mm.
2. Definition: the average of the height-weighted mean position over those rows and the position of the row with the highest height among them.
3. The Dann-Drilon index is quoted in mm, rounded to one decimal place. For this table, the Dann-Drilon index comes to 977.7 mm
